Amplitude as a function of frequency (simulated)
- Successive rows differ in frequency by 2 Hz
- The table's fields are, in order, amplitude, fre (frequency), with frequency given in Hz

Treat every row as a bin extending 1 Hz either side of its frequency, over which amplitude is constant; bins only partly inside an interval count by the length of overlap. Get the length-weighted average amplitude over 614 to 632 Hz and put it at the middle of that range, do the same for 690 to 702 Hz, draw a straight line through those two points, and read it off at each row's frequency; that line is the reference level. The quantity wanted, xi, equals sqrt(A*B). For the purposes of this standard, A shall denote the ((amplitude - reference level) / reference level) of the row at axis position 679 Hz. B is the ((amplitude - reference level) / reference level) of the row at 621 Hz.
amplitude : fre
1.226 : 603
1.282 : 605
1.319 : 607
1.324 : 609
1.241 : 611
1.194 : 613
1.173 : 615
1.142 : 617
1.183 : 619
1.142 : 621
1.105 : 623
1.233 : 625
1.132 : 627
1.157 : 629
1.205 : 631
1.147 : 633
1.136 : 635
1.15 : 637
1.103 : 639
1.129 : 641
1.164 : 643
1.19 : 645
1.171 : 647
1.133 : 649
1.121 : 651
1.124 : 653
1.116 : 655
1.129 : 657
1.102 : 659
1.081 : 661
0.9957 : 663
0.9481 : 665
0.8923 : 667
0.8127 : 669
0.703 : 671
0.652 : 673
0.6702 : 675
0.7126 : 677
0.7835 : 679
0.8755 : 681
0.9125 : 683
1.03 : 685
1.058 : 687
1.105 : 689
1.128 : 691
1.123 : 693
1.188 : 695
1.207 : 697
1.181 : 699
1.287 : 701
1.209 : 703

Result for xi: 0.078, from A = -0.336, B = -0.02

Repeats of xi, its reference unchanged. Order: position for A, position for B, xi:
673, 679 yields 0.388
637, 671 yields 0.078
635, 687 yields 0.053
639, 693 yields 0.054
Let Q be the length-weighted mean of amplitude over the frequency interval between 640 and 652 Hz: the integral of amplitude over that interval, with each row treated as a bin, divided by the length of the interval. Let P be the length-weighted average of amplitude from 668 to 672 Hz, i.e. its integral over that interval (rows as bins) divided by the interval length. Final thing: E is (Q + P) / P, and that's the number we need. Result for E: 2.52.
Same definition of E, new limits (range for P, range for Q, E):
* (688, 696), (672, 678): 1.60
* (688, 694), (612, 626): 2.04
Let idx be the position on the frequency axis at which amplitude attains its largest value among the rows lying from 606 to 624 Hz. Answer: 609 Hz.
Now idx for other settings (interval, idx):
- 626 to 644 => 631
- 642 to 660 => 645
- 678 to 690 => 689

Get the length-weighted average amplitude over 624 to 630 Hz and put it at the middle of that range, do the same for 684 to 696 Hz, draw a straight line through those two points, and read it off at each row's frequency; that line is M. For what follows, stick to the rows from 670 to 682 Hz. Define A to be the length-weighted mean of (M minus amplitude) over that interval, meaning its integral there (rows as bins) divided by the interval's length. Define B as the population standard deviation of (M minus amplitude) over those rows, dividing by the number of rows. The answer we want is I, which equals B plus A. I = 0.47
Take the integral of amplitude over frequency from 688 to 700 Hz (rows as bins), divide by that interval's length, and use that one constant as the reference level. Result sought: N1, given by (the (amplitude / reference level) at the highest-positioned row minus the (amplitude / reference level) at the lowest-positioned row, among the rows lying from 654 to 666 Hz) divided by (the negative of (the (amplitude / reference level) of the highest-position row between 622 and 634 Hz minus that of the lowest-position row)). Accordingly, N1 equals 4.0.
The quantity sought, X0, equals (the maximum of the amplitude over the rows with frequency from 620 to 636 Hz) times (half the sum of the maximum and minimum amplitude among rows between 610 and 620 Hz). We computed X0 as 1.47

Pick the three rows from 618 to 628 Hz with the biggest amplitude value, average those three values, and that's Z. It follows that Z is 1.19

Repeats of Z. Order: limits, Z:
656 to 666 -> 1.10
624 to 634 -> 1.20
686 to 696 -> 1.15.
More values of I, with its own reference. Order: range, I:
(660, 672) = 0.35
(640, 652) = 0.03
